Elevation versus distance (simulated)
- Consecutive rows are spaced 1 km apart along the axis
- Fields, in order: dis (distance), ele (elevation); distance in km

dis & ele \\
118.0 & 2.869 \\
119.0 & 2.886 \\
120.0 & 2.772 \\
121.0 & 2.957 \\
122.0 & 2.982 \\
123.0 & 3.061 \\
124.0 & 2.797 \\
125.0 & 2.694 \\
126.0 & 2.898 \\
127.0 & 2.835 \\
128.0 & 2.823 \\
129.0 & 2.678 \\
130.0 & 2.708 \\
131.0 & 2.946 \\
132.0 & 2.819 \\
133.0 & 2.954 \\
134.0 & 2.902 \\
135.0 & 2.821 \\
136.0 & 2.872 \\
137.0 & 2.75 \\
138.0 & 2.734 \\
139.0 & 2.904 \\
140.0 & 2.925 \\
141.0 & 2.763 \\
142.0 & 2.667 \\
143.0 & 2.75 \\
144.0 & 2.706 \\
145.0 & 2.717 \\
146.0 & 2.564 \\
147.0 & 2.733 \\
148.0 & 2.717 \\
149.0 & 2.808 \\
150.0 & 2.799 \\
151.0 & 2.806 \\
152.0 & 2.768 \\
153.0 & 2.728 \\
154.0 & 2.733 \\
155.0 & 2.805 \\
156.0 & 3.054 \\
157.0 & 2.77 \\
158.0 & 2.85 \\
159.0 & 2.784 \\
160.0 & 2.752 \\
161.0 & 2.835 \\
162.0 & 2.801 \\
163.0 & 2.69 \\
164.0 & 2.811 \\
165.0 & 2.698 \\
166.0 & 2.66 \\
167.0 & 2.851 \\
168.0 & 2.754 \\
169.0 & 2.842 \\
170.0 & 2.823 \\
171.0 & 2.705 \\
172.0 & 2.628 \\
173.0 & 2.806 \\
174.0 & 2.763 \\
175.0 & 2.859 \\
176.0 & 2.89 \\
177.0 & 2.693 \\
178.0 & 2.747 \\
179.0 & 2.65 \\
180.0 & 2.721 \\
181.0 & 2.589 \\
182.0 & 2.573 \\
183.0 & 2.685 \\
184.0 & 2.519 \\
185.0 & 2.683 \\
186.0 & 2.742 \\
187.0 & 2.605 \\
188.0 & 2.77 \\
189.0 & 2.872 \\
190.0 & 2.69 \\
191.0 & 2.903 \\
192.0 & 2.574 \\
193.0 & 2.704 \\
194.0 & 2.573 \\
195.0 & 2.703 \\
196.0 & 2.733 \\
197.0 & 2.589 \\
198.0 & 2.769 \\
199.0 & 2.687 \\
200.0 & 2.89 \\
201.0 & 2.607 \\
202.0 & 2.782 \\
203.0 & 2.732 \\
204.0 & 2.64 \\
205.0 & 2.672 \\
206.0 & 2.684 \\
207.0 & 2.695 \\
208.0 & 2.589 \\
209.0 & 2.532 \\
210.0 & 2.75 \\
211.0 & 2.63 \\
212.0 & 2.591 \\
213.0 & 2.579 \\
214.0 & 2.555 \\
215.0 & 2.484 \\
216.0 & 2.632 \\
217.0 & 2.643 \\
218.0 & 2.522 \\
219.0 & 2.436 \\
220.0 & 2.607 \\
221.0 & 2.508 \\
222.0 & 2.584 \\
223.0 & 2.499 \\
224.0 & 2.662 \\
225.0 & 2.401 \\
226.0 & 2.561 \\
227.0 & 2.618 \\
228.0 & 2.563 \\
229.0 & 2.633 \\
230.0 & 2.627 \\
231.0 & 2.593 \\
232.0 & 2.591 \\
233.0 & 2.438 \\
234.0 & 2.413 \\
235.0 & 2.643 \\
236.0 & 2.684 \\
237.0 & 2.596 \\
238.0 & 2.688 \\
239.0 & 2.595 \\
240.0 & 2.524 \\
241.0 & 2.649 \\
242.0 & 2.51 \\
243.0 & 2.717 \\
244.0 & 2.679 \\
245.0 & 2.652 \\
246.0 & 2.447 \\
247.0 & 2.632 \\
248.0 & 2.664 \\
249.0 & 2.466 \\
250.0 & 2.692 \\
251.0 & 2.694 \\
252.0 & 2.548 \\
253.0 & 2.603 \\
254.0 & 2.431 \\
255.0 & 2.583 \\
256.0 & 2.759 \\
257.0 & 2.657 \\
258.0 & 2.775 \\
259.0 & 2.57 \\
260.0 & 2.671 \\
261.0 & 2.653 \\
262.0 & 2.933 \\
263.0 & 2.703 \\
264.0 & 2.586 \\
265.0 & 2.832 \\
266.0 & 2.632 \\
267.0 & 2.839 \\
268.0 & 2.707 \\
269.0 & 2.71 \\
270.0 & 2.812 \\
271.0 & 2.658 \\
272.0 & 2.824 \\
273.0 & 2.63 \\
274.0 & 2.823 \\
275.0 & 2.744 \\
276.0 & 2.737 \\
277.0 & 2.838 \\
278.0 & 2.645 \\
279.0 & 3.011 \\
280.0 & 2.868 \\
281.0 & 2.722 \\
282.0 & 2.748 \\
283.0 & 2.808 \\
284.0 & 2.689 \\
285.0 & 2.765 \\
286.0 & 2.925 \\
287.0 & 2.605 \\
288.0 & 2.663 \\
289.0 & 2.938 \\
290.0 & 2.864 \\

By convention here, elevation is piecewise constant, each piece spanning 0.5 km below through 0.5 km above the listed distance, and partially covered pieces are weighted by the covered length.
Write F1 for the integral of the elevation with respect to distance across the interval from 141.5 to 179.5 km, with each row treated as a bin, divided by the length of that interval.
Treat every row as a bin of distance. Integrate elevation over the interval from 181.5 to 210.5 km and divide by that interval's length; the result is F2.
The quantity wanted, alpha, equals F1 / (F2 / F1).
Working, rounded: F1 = 2.76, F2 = 2.69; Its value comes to 2.84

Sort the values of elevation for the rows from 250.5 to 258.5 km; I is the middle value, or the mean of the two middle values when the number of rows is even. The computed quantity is 2.63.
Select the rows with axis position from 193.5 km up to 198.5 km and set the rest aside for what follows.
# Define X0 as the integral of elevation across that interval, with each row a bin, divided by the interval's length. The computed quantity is 2.67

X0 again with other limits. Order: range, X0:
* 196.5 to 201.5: 2.71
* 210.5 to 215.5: 2.57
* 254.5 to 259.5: 2.67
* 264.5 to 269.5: 2.74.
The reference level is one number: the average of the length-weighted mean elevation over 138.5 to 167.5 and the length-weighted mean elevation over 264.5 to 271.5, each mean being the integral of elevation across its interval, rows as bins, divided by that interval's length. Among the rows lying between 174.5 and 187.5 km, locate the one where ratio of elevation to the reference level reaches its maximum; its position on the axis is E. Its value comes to 176.0 km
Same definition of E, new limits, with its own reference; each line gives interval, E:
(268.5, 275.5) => 272.0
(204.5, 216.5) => 210.0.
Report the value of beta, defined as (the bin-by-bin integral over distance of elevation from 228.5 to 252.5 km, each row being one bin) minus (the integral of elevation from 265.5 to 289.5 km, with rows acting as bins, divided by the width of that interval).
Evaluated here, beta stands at 60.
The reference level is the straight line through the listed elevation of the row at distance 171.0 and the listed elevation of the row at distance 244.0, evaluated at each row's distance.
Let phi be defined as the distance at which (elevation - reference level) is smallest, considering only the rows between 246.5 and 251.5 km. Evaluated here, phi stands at 249.0 km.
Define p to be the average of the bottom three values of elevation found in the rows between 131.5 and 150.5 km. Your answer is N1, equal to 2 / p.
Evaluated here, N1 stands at 0.756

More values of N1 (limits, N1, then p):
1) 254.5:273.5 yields 0.775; 2.58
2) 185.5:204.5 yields 0.776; 2.58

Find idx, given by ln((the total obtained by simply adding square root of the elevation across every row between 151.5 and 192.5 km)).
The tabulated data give 4.2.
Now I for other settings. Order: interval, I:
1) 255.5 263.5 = 2.69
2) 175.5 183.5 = 2.69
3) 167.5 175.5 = 2.78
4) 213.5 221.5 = 2.54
